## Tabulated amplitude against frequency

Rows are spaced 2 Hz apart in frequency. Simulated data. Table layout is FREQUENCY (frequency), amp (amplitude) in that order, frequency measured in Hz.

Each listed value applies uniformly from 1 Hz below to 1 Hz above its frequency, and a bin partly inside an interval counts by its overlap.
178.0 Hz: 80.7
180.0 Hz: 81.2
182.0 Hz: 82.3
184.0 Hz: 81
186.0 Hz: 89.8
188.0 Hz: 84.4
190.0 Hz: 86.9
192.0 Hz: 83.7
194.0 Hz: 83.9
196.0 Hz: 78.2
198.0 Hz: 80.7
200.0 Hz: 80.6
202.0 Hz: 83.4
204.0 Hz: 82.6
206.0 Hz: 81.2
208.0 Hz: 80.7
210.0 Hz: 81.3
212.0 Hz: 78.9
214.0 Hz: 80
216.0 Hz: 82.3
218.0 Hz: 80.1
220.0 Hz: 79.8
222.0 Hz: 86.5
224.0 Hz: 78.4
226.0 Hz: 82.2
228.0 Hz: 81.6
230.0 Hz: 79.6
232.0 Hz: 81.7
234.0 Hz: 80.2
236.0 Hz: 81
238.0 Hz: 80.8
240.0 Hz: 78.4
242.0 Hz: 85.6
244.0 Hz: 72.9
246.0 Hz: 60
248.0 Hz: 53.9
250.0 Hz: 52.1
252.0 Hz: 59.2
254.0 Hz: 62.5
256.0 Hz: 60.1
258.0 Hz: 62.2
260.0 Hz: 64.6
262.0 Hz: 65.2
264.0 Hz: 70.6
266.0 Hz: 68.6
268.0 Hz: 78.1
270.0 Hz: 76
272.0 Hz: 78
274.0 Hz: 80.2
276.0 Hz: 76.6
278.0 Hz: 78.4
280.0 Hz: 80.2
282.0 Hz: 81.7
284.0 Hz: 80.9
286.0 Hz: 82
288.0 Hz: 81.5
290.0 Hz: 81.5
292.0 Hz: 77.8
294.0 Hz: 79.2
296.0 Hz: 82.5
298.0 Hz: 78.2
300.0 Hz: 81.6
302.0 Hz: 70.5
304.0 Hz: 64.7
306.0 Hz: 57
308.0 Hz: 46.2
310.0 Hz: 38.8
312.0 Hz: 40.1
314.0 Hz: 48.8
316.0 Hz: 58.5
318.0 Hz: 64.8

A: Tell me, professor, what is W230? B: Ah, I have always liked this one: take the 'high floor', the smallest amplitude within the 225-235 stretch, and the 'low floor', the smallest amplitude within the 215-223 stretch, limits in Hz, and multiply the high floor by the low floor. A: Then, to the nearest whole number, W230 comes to 6352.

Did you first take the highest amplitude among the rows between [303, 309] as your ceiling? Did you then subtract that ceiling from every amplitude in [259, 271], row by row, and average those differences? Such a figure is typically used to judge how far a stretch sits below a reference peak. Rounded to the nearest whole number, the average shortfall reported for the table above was 6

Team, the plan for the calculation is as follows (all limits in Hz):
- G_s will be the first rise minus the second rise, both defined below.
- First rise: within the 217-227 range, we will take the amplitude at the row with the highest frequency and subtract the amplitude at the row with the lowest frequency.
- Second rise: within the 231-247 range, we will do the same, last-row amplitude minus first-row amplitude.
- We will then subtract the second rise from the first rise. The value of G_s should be 24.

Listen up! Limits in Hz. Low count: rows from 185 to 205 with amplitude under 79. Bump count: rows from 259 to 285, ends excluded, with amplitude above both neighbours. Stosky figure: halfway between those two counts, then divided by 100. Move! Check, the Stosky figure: 0.025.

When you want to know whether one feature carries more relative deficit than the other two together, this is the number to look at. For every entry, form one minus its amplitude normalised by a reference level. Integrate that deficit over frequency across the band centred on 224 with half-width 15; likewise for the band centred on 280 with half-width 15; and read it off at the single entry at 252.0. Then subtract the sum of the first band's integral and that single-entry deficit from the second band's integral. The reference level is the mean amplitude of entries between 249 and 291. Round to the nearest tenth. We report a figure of 0.7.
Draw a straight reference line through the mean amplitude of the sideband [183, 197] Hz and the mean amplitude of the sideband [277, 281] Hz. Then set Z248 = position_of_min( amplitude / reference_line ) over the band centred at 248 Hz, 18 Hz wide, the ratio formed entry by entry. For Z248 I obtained 250.0 Hz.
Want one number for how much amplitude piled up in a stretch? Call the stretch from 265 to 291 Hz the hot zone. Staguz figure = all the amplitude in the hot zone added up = 1024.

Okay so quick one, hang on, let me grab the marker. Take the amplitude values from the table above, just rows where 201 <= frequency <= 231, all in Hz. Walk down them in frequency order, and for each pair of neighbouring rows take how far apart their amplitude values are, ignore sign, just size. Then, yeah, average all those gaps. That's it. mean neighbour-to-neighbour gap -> 2.3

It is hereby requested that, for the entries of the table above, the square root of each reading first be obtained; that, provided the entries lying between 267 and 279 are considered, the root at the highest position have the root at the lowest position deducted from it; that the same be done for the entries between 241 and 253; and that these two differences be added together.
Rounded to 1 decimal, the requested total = -1.5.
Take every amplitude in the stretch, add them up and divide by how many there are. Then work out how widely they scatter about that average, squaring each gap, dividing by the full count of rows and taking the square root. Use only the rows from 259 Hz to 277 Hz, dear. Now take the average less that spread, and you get 68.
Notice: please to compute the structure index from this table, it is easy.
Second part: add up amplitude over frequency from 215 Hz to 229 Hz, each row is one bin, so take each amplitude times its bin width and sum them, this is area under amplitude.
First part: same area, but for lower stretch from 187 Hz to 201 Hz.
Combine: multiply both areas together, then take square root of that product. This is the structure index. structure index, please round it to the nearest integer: 1149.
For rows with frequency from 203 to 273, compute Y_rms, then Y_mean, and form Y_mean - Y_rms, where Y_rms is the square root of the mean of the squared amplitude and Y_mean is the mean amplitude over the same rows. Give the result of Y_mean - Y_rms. -0.6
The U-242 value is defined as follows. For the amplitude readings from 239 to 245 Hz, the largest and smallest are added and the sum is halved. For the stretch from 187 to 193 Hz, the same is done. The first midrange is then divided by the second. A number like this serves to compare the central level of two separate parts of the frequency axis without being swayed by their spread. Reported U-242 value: 0.93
